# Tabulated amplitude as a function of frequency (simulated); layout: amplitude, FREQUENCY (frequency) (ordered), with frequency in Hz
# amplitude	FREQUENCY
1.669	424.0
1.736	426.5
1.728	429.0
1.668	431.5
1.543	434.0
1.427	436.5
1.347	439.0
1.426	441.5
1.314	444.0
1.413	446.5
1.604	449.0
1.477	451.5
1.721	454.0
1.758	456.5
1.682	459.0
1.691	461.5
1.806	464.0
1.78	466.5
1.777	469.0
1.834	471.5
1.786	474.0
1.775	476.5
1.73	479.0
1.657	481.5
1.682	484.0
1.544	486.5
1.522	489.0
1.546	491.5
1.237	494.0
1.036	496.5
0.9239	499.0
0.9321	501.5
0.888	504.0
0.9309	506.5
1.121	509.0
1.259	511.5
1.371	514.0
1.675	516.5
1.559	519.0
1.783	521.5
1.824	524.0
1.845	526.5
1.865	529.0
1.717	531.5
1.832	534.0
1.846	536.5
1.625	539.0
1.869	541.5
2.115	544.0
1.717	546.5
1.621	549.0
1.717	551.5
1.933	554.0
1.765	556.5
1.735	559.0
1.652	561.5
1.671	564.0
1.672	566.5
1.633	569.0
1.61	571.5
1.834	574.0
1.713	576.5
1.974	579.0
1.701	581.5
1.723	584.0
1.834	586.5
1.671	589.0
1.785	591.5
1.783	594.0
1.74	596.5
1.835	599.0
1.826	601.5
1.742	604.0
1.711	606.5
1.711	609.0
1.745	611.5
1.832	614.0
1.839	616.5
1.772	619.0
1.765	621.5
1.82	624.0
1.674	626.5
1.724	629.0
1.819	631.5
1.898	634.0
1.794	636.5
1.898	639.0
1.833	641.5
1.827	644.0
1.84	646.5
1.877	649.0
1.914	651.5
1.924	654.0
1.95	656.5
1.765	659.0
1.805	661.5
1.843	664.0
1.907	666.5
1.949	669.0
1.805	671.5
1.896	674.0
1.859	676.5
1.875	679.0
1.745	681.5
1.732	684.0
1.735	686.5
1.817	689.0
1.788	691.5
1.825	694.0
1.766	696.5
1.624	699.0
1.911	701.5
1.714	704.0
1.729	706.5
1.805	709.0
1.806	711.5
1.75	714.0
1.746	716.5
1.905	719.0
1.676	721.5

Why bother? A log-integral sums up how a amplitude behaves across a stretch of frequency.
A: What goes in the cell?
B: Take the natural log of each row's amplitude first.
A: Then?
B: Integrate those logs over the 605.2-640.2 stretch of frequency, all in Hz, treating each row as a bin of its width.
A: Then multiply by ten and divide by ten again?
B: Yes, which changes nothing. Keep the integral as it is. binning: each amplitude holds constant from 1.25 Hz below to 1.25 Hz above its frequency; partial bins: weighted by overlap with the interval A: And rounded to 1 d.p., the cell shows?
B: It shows 20.3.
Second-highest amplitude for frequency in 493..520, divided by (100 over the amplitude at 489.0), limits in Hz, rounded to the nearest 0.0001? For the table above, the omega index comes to 0.0237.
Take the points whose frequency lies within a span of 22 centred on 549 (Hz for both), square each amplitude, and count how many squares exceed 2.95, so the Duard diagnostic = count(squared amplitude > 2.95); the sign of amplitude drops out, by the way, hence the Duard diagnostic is 5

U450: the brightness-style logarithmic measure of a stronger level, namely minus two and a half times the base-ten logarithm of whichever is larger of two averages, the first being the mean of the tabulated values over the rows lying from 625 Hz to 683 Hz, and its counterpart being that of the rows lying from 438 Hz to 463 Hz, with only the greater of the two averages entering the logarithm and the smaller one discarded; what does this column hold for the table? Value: -0.66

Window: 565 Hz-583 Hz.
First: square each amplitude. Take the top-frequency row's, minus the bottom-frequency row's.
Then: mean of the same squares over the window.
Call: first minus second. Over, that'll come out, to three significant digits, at -2.92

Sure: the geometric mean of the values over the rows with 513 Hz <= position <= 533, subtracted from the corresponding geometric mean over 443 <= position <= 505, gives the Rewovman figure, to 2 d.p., -0.21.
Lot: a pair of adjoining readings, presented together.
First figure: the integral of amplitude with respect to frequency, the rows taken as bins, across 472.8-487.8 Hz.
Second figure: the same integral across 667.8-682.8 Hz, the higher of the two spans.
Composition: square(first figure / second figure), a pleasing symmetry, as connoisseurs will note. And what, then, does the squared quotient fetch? 0.84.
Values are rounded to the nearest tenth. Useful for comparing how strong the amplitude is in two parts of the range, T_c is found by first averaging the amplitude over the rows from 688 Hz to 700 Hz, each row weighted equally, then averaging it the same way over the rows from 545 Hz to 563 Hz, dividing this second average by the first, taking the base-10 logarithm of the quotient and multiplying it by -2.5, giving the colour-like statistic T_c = 0.0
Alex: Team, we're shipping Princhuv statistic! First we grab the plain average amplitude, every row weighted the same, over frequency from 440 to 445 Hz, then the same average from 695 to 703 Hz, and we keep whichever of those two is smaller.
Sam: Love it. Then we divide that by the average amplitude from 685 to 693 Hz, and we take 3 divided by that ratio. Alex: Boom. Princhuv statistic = 3.9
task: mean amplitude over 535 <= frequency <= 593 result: 1.76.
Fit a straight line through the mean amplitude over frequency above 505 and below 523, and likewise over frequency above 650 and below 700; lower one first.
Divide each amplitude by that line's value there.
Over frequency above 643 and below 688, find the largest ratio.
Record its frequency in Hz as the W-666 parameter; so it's 656.5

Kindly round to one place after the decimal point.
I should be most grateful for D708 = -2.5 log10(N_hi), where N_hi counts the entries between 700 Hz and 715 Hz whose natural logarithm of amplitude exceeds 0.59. -1.2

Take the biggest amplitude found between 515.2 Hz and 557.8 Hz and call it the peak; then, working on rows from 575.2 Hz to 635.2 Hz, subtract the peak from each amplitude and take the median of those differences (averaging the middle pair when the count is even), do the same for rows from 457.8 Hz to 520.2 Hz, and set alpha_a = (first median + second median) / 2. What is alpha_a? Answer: -0.45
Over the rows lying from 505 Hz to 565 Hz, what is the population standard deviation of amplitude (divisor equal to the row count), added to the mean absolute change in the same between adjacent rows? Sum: 0.401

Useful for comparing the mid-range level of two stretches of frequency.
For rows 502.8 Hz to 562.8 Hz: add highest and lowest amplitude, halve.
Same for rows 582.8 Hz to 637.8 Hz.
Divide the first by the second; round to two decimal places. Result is 0.84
